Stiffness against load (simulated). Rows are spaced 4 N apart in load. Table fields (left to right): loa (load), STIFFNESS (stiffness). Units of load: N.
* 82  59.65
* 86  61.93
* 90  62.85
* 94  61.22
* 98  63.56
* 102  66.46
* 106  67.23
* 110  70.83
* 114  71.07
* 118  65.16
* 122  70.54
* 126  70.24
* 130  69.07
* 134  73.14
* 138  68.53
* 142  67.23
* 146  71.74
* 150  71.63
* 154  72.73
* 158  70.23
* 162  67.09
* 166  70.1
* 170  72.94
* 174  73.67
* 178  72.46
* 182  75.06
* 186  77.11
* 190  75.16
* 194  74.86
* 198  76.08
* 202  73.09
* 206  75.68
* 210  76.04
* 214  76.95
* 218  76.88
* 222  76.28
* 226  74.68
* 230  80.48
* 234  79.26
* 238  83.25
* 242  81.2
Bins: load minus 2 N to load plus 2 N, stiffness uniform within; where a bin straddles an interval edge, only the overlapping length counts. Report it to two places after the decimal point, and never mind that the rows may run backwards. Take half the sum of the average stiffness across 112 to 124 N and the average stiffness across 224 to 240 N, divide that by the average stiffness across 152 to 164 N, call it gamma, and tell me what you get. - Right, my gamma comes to 1.06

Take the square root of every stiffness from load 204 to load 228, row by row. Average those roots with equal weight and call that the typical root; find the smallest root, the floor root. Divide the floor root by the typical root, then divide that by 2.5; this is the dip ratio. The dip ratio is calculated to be 0.396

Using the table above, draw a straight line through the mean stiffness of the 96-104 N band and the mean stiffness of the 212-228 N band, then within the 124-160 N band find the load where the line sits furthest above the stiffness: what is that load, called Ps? 142 N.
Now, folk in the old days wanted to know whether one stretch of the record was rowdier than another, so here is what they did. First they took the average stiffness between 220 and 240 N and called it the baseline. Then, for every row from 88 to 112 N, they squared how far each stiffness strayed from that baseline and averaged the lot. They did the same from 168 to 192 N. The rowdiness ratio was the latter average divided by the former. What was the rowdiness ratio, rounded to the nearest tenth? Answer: 0.1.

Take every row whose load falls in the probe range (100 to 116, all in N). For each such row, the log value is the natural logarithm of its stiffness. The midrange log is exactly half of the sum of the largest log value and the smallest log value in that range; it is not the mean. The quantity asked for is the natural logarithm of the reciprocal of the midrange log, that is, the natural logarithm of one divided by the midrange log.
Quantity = -1.44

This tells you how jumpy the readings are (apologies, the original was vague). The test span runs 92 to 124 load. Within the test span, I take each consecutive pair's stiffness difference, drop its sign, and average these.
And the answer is 3.02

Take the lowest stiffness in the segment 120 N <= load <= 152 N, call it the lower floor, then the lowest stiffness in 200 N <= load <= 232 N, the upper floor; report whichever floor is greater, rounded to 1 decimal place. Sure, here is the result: 73.1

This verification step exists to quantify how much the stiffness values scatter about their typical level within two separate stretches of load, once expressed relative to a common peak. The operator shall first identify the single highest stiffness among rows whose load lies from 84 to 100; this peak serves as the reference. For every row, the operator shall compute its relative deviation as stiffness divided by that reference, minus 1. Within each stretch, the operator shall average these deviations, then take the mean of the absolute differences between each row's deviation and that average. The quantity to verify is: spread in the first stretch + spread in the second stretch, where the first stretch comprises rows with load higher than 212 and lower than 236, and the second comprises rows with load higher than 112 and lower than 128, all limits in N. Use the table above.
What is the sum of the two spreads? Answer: 0.058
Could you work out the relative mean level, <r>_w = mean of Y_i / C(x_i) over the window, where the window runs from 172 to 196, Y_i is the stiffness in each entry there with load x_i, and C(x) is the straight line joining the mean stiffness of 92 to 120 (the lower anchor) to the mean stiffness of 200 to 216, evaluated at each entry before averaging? 1.02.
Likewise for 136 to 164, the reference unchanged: 0.99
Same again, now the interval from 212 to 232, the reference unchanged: 1.01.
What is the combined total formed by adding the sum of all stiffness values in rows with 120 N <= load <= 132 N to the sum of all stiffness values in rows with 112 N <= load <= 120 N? 346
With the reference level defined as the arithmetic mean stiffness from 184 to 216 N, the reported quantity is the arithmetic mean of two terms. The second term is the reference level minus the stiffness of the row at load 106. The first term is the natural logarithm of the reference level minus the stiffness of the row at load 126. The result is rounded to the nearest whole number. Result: 5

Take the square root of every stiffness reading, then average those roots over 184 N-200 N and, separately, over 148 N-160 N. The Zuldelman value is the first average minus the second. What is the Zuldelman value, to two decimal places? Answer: 0.25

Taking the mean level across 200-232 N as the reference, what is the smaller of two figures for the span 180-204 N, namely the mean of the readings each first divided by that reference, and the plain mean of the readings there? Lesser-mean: 0.99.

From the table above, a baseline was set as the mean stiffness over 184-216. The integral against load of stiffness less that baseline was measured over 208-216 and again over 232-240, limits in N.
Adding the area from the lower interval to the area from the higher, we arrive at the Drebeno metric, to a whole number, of 52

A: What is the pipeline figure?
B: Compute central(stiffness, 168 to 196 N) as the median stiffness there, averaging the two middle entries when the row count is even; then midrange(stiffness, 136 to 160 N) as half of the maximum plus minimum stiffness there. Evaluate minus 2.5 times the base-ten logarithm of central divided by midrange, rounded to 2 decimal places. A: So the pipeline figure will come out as -0.07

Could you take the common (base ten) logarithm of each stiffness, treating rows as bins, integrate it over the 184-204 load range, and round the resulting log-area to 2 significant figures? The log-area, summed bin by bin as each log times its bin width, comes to 38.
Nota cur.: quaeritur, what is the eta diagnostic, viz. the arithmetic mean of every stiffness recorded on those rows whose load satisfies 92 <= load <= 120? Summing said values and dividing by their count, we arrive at 66.5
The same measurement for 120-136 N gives 70.7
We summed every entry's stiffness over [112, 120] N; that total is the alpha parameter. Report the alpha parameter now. 136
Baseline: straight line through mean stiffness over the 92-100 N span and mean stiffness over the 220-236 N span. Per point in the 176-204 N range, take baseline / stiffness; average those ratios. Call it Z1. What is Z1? 0.98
